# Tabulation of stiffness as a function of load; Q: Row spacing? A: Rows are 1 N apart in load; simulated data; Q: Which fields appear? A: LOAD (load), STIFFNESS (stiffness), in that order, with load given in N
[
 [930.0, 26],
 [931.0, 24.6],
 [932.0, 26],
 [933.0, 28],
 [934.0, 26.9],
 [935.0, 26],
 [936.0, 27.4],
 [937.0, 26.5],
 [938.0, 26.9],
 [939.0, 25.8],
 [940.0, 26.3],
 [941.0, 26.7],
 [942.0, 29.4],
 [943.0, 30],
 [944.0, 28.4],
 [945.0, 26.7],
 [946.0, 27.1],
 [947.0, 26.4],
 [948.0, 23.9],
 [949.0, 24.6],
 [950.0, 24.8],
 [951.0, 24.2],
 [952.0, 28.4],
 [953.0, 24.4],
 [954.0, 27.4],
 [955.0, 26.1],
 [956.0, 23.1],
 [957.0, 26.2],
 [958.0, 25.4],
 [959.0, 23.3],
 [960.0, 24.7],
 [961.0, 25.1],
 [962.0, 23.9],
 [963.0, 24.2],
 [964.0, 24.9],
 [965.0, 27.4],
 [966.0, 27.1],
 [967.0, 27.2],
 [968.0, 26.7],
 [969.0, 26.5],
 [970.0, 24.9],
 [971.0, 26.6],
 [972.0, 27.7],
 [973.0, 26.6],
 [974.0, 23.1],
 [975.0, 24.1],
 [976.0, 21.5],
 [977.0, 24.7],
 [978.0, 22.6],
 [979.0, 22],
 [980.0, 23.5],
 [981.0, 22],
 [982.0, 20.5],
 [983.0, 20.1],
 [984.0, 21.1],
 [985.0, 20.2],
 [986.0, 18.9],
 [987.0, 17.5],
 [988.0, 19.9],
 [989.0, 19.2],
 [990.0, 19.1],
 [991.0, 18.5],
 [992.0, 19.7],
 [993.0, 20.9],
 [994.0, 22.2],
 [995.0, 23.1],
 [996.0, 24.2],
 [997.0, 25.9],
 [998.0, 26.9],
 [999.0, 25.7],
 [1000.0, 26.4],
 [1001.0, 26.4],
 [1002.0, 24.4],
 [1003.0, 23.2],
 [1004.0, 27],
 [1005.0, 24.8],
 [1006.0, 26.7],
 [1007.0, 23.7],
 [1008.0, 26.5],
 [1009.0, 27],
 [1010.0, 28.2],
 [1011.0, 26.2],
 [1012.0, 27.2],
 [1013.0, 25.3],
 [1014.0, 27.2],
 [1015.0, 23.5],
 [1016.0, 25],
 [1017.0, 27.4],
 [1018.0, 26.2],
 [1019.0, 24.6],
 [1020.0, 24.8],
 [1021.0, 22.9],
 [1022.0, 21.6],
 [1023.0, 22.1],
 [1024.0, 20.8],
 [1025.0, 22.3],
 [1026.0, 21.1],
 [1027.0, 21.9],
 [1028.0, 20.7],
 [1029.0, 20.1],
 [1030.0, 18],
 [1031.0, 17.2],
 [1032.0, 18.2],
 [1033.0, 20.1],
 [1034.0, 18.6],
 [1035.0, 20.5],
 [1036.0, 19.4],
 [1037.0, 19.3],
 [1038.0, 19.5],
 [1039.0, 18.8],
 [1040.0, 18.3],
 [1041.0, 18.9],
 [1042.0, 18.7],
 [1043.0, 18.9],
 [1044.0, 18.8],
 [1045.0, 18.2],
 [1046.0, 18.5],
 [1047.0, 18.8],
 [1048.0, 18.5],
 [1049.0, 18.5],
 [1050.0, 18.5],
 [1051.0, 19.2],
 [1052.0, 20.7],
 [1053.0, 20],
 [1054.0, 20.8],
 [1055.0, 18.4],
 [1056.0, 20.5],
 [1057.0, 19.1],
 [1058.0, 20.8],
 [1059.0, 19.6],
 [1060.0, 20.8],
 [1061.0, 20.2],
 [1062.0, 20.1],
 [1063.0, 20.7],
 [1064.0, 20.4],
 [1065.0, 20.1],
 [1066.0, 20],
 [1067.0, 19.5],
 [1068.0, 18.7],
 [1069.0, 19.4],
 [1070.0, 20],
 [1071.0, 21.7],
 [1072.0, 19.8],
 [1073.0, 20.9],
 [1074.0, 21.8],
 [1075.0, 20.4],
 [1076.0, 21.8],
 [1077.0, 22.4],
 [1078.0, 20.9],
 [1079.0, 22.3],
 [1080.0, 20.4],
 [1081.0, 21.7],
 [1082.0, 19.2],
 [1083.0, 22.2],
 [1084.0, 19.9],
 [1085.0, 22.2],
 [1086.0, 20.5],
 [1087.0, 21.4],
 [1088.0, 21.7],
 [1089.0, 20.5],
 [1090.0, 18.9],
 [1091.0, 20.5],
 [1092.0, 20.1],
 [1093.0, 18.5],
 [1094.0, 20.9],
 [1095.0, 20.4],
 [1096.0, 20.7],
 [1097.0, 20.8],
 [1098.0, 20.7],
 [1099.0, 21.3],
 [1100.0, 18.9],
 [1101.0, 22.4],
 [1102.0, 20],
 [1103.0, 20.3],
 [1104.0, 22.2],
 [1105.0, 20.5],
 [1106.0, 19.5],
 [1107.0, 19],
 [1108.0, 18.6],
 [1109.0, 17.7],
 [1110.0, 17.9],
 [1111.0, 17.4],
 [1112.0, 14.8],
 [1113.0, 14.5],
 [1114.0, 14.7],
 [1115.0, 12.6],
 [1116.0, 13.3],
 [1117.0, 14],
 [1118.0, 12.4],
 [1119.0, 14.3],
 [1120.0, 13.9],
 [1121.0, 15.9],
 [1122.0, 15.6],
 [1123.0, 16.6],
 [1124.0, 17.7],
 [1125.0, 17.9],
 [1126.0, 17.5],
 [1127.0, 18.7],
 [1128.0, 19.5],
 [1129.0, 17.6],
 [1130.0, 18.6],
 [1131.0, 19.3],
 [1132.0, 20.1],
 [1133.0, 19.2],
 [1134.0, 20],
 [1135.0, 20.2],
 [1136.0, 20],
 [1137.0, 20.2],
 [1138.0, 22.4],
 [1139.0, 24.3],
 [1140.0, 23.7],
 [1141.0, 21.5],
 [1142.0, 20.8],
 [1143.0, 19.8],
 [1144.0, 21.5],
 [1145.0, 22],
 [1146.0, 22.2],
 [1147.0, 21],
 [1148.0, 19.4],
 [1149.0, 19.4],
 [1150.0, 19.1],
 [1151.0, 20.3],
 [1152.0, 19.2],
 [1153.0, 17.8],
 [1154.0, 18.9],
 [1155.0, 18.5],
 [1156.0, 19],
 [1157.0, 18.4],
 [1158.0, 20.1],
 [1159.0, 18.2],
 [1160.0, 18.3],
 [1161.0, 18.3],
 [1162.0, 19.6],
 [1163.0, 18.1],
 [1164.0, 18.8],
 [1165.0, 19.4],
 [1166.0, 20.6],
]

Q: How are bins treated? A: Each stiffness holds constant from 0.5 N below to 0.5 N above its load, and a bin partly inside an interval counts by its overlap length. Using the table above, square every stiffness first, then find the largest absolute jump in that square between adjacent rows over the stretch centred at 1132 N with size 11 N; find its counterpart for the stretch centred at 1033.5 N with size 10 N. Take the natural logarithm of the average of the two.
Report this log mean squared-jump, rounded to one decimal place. 4.3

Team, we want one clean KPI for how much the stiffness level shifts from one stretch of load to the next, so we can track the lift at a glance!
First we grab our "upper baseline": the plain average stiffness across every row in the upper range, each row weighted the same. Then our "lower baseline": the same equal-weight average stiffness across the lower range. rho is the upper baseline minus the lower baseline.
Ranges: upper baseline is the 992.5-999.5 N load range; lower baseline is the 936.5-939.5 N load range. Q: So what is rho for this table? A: -2.3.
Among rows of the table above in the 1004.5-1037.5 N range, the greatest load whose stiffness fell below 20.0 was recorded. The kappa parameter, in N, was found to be 1037.0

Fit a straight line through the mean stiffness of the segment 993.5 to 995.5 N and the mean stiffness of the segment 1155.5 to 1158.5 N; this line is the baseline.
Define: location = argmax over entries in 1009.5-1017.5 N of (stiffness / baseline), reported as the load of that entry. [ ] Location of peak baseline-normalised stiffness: 1010.0 N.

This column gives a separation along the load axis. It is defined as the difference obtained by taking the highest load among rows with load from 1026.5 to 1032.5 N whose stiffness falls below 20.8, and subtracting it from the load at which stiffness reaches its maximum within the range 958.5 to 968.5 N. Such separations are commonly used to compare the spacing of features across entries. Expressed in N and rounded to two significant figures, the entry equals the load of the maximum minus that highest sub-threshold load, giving -67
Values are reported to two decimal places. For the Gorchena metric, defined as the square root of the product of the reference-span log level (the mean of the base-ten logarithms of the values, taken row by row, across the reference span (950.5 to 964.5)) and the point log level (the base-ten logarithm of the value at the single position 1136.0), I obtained 1.35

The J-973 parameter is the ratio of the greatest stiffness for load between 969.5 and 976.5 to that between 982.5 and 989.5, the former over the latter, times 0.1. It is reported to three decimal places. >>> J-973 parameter 0.131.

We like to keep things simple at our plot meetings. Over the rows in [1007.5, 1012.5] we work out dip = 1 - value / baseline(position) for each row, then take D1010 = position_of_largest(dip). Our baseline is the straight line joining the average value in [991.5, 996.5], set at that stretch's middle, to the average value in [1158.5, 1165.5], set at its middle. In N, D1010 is 1011.0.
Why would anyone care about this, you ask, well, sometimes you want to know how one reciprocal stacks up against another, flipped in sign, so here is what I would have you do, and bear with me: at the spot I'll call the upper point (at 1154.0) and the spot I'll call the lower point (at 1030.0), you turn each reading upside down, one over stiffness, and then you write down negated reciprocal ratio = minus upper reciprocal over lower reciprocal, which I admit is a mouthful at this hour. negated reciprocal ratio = -0.95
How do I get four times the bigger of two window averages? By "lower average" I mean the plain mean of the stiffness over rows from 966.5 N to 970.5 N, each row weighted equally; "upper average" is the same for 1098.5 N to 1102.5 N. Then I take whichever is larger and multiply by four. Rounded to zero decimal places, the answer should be 105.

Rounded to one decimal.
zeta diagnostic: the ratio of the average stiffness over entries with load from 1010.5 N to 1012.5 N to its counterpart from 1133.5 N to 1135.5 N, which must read 1.3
